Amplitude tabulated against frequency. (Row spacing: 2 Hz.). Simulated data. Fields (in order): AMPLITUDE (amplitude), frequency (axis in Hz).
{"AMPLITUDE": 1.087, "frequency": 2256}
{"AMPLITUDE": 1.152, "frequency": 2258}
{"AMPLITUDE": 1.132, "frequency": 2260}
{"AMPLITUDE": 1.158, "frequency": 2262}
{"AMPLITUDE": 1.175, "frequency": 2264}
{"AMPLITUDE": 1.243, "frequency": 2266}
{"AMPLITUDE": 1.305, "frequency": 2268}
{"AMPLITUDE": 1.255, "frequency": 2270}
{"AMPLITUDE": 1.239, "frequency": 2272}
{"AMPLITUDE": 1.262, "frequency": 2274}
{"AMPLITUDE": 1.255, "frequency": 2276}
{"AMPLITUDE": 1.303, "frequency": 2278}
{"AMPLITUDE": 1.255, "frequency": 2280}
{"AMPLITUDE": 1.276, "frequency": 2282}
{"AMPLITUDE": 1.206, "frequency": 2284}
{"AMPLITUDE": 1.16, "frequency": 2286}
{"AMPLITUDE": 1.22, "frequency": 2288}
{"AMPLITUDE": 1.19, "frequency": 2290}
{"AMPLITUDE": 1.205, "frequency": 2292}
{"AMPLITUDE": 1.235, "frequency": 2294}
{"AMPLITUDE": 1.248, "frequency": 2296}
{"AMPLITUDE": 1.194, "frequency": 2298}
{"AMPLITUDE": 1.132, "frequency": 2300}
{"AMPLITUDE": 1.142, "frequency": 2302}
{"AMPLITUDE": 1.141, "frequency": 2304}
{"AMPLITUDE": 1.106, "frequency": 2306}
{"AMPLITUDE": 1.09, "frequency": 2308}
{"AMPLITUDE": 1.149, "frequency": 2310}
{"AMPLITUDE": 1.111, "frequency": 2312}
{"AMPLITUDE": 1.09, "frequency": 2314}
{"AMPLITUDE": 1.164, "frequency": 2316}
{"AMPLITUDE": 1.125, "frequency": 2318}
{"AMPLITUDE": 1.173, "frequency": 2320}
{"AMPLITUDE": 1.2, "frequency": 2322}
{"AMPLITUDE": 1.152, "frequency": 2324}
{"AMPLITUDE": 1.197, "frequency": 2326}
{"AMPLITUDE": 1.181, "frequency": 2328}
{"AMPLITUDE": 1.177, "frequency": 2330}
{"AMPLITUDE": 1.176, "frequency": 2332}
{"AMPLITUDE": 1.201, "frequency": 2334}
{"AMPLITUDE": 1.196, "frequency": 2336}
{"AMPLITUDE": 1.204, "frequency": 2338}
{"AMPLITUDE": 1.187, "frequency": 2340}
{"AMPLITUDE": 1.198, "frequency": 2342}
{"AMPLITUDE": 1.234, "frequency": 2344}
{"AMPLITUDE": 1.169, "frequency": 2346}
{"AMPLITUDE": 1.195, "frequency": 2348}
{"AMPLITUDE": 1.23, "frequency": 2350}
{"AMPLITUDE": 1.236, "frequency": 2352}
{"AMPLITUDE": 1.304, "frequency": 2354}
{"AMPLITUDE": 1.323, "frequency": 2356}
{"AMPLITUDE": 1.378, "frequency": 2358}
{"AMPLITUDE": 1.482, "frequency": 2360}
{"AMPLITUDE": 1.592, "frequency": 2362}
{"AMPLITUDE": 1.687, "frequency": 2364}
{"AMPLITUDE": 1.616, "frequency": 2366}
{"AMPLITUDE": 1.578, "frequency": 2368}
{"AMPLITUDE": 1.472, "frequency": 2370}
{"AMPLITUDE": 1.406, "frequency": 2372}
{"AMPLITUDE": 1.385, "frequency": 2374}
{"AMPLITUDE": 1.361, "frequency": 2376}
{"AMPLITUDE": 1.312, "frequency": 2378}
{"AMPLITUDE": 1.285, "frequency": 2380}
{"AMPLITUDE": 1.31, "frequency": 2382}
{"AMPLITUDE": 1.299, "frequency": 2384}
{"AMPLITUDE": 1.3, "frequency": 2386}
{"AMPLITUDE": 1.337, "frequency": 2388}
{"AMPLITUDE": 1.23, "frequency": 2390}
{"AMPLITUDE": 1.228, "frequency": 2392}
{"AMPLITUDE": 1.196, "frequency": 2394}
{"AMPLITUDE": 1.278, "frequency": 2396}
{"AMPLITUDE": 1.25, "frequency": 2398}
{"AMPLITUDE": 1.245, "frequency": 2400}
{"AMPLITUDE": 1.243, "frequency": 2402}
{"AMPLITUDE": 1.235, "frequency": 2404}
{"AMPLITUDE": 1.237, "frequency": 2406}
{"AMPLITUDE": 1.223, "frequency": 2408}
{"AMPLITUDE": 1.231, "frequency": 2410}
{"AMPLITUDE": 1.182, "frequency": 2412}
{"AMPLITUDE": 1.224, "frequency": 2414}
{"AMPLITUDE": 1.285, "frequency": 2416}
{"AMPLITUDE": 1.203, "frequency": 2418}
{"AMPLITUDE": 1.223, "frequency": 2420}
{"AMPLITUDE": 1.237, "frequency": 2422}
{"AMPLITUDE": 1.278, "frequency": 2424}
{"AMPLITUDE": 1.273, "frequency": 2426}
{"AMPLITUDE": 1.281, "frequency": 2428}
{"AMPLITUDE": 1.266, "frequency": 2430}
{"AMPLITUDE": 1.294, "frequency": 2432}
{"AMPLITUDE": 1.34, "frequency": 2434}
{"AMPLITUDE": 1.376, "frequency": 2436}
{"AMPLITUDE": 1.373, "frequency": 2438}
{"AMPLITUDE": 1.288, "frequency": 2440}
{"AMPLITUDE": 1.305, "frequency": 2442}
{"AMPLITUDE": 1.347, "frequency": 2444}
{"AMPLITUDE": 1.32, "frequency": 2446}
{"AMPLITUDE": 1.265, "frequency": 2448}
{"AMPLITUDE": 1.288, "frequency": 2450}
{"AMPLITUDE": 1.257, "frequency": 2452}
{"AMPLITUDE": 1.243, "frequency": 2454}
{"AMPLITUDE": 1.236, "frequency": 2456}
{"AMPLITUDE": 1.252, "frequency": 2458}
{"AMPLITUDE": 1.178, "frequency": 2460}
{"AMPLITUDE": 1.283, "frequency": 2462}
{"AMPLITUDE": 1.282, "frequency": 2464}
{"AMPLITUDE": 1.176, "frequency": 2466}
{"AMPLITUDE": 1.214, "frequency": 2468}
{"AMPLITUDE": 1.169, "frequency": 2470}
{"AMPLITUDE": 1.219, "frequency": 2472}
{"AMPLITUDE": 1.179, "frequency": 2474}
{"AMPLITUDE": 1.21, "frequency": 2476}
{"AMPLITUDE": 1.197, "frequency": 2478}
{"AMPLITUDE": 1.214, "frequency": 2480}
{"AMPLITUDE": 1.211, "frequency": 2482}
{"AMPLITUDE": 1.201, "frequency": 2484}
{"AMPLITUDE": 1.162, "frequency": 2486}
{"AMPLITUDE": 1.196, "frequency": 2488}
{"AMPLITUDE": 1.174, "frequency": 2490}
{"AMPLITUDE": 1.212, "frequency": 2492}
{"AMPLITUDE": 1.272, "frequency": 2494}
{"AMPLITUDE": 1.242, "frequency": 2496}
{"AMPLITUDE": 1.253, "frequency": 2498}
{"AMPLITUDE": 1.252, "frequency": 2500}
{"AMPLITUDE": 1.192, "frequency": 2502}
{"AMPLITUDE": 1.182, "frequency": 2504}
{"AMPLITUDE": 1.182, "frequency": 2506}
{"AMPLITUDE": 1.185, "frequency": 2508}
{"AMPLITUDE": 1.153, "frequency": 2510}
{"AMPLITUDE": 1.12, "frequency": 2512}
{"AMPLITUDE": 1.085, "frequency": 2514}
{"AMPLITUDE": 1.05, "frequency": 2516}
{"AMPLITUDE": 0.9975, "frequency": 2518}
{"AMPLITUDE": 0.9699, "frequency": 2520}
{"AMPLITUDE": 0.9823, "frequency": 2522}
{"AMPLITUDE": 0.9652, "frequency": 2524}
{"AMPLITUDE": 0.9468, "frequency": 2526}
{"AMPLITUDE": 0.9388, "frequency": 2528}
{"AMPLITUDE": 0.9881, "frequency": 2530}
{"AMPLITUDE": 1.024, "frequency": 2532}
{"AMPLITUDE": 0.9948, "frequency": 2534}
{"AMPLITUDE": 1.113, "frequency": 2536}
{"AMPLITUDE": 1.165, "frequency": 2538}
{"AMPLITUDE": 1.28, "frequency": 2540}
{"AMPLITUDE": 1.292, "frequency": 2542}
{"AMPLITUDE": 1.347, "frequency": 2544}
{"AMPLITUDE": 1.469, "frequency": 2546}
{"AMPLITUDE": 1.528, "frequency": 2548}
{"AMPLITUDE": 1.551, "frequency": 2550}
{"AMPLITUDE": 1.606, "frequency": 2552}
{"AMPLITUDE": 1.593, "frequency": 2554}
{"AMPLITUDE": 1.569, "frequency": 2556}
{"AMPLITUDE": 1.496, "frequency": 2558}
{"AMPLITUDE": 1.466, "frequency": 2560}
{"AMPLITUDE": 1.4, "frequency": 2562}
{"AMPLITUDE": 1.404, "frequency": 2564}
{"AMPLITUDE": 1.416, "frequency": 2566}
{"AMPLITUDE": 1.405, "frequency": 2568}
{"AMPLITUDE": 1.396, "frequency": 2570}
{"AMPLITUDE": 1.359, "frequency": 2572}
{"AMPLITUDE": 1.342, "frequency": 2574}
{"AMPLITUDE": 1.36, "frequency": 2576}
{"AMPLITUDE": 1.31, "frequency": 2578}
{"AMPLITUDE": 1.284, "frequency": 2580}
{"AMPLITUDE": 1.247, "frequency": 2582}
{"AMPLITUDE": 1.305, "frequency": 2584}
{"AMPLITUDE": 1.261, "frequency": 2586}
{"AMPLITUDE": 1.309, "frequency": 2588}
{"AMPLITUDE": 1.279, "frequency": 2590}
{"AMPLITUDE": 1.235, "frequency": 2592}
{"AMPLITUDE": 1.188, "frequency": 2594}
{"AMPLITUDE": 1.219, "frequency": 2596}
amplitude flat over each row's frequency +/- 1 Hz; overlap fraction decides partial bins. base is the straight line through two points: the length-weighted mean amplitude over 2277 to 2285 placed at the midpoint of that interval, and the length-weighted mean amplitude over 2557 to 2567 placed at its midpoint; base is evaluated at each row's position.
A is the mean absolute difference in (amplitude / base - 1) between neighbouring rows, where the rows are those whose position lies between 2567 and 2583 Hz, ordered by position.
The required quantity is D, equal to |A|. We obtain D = 0.020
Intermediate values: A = 0.020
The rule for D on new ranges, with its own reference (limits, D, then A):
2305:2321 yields 0.033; 0.033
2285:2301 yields 0.030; 0.030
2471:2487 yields 0.016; 0.016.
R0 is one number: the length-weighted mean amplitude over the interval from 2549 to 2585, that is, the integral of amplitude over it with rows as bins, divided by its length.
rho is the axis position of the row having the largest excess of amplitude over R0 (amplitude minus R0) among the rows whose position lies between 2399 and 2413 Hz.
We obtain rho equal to 2400 Hz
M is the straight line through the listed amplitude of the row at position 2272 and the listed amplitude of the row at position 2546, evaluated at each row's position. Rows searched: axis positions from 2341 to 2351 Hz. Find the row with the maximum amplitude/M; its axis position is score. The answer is 2344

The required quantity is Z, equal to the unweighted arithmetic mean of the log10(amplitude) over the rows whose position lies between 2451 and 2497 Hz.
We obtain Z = 0.085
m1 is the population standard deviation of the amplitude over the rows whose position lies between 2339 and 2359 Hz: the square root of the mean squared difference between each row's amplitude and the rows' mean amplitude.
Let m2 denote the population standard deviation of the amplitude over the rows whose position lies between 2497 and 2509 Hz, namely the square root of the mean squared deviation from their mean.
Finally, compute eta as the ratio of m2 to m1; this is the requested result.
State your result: 0.49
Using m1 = 0.06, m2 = 0.032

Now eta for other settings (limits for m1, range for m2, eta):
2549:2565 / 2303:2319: 0.34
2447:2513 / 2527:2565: 5.33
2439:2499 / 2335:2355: 0.75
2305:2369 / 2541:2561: 0.62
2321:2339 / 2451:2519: 3.80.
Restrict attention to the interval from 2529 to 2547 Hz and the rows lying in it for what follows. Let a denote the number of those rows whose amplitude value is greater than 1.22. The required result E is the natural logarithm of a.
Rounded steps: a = 4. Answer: 1.4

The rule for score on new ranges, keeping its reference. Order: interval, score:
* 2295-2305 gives 2296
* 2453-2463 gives 2462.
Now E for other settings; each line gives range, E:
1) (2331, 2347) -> 0.0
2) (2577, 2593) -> 2.1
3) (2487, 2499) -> 1.1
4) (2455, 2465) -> 1.4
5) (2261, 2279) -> 1.9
